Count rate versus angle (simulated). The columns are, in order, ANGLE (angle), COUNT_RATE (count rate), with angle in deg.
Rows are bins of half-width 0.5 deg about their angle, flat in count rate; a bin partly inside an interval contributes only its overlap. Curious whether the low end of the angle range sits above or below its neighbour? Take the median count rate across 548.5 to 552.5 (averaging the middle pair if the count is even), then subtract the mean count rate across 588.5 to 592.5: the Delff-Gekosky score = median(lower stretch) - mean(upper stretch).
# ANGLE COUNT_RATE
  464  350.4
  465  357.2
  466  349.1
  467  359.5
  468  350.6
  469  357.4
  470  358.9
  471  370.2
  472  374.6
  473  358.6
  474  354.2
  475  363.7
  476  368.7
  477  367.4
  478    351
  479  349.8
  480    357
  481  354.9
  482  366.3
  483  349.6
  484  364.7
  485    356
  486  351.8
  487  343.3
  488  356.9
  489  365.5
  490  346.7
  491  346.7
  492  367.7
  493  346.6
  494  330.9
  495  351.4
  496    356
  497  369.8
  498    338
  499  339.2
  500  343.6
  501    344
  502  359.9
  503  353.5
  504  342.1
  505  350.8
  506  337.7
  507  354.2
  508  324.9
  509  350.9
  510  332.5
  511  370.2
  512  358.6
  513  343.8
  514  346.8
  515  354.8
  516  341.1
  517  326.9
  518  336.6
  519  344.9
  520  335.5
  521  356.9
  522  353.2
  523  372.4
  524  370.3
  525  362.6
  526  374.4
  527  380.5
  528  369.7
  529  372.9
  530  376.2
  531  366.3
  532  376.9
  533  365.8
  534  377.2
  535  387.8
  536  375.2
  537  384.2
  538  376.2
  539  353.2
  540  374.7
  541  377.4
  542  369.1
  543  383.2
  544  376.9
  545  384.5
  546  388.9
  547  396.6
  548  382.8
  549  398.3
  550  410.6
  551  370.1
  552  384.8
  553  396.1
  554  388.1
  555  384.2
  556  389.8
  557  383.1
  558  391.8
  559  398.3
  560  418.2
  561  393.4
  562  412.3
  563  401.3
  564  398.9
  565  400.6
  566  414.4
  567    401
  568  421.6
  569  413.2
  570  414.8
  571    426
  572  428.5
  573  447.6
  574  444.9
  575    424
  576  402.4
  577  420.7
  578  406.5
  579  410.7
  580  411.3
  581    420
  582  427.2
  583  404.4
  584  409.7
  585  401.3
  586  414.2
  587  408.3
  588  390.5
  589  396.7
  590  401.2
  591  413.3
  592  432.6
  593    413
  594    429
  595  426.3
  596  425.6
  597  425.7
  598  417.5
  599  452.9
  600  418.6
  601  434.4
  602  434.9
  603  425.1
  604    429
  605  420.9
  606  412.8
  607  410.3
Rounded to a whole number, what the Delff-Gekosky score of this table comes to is -19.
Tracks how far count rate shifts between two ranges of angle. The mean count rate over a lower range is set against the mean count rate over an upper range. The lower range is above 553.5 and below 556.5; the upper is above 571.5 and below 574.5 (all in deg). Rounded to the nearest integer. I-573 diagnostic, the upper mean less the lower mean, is 53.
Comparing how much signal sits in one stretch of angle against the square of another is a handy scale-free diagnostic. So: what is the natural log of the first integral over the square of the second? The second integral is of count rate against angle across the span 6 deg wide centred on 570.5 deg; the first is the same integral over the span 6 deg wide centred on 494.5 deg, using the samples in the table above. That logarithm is -8.03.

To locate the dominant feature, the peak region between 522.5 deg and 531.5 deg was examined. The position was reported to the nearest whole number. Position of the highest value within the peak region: 527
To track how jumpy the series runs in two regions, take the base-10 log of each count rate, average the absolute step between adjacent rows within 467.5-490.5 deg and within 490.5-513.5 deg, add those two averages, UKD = 0.030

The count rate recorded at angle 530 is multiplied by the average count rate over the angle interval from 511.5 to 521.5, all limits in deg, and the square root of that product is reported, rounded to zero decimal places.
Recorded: 360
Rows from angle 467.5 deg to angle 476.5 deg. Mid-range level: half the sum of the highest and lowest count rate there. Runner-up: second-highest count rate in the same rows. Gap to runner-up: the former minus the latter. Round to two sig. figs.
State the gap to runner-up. -7.6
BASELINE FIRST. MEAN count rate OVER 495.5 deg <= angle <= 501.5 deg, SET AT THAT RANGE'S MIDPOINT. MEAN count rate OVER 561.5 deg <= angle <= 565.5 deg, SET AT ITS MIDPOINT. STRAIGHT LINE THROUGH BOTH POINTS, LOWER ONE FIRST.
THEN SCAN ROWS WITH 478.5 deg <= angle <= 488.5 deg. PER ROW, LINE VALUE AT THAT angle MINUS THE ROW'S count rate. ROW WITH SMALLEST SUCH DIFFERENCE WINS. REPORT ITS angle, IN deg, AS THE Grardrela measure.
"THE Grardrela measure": 482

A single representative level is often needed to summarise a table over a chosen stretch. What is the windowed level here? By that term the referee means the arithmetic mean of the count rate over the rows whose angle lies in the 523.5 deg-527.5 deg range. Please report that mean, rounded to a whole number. 372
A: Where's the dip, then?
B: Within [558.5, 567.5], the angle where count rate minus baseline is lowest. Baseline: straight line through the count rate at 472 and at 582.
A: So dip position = 561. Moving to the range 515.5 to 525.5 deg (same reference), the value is 517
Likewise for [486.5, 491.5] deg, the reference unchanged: 487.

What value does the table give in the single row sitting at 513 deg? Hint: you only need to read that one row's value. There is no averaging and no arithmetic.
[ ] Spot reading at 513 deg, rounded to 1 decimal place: 343.8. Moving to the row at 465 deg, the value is 357.2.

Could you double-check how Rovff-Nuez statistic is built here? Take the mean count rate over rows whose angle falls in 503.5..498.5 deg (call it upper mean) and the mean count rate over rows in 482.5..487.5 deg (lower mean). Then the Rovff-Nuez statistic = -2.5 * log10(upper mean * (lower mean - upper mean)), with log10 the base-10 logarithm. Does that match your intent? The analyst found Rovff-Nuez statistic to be -8.1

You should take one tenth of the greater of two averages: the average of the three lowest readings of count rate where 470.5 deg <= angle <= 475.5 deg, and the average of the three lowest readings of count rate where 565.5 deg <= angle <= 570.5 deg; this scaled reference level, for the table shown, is 41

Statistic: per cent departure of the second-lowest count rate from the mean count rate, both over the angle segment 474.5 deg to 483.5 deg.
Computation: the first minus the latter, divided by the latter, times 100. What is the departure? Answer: -2.5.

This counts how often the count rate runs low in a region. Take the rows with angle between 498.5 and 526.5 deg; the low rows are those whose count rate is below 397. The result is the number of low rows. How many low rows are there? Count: 28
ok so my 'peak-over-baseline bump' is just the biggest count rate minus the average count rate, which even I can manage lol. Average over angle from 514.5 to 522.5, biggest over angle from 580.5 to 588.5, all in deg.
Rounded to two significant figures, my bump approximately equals 83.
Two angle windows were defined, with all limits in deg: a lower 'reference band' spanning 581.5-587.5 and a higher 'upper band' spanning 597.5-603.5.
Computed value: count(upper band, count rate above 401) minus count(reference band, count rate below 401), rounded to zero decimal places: 6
